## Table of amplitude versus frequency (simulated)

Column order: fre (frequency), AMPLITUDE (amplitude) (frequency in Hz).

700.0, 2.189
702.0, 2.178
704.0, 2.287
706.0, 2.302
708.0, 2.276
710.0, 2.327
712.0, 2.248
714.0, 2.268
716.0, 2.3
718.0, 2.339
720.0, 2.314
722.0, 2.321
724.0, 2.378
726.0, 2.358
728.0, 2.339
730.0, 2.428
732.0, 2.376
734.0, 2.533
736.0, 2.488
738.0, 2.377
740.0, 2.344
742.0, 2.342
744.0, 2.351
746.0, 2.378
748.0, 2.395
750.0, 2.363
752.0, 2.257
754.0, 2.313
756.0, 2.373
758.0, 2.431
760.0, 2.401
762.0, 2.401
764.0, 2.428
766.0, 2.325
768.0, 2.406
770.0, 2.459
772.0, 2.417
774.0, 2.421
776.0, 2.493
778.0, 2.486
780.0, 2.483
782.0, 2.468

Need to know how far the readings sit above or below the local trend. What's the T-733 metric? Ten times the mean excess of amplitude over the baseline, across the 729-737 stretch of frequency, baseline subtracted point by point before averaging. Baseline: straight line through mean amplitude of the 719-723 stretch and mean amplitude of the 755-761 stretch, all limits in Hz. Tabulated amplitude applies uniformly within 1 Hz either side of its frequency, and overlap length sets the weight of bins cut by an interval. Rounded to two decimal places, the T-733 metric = 1.11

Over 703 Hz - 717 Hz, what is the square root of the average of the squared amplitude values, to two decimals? 2.29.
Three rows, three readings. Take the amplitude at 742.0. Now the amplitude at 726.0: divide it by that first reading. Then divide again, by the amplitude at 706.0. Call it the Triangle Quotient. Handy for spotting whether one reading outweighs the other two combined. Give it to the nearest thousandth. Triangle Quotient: 0.437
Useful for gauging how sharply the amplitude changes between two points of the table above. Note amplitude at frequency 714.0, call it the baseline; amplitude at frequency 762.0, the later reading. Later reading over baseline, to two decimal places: 1.06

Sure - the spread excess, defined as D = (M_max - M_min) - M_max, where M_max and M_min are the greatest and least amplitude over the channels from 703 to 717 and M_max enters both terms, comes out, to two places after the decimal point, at -2.25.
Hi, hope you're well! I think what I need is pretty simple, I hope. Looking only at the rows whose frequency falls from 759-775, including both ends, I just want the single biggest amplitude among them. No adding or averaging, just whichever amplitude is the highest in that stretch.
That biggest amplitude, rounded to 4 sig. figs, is 2.459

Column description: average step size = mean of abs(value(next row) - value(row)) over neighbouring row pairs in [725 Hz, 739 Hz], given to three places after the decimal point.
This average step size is 0.079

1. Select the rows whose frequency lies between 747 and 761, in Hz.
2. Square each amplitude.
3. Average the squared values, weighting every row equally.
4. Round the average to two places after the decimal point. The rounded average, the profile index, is 5.58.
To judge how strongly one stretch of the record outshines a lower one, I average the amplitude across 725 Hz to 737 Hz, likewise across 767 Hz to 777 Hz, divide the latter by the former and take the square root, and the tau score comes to 1.00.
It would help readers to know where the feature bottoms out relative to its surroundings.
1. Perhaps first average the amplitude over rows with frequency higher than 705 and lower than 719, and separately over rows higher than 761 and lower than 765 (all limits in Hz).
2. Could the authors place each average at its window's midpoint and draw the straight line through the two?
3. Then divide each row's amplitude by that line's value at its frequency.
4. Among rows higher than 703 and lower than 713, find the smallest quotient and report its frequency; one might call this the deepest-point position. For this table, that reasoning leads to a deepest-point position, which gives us 712.0 Hz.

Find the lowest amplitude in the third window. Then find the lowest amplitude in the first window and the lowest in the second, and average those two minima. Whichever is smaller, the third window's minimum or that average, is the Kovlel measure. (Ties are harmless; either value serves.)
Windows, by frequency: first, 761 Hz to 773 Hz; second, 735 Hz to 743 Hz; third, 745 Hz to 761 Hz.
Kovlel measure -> 2.257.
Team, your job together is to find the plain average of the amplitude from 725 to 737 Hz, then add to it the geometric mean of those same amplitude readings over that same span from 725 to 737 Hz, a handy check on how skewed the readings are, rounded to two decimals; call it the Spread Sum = 4.84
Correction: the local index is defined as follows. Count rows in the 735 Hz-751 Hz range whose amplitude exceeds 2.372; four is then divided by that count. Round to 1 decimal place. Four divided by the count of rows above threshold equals 1.0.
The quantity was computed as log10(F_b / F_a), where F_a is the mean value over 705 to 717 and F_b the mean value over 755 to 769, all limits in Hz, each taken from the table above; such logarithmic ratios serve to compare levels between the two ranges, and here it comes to 0.0201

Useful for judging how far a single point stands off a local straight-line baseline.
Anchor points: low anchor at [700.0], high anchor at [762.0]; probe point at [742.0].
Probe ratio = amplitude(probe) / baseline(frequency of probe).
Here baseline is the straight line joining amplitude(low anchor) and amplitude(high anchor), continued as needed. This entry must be 1.00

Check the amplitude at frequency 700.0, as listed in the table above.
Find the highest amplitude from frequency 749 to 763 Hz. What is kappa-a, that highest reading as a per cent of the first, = 111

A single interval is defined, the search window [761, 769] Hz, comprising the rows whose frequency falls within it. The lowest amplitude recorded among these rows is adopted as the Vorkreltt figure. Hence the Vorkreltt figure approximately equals 2.325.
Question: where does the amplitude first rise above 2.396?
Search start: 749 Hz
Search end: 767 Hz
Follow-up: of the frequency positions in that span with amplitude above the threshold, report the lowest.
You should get 758.0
